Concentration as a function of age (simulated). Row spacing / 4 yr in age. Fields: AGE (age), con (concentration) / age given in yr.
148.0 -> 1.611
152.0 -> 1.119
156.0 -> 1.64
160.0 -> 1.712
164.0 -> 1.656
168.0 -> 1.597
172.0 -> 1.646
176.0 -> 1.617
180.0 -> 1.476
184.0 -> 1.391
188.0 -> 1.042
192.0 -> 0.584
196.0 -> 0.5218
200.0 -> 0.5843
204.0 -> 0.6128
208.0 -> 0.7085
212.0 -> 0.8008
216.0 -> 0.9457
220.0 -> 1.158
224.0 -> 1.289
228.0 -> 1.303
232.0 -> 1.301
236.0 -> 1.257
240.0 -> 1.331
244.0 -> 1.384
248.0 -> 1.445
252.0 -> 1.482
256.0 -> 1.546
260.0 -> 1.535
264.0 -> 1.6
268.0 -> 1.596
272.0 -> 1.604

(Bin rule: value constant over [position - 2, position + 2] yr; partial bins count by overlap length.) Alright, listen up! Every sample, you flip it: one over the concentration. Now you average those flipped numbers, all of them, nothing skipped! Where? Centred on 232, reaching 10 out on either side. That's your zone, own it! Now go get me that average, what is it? 0.77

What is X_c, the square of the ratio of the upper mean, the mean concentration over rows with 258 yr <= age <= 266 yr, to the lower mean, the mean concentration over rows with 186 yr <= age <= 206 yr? 5.5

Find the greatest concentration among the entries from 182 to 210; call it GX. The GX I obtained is 1.391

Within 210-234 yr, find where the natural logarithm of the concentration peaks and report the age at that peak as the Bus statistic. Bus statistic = 228.0 yr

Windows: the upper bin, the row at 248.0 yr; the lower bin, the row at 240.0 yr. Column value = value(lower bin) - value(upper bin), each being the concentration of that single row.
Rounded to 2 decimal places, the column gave -0.11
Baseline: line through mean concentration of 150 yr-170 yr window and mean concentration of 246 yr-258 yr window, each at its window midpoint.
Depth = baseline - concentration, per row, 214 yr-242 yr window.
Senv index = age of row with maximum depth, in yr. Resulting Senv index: 216.0 yr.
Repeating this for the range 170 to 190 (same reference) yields 188.0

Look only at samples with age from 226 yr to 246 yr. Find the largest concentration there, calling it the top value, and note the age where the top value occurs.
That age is 244.0 yr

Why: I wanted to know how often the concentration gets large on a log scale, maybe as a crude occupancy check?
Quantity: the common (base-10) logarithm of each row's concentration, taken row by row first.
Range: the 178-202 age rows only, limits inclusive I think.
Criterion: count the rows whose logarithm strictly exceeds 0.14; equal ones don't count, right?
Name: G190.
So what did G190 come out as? 2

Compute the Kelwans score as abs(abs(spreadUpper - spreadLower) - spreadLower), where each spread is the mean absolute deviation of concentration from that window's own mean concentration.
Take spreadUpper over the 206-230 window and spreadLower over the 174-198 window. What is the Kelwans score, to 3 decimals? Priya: 0.216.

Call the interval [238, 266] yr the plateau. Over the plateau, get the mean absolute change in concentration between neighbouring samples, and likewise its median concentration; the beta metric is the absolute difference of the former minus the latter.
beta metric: 1.4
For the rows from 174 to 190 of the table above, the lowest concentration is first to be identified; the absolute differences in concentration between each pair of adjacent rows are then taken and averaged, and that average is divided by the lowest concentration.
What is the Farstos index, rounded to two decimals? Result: 0.18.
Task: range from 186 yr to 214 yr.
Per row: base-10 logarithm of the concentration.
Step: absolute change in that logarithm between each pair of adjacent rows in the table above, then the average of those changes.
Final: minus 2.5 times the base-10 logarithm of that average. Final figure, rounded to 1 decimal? 2.7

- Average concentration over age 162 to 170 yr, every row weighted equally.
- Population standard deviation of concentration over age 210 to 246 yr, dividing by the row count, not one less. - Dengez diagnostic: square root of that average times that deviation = 0.549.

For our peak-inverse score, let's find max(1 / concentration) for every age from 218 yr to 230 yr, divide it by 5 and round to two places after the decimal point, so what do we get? 0.17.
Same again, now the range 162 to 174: 0.13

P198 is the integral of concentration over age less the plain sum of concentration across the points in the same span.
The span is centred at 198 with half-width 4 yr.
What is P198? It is 3.3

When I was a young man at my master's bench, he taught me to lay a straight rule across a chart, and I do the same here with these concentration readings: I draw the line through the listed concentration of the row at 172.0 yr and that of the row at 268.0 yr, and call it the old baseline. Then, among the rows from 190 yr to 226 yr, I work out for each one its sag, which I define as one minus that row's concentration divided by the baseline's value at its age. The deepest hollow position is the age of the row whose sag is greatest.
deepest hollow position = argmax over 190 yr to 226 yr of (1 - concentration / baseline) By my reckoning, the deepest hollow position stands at 196.0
